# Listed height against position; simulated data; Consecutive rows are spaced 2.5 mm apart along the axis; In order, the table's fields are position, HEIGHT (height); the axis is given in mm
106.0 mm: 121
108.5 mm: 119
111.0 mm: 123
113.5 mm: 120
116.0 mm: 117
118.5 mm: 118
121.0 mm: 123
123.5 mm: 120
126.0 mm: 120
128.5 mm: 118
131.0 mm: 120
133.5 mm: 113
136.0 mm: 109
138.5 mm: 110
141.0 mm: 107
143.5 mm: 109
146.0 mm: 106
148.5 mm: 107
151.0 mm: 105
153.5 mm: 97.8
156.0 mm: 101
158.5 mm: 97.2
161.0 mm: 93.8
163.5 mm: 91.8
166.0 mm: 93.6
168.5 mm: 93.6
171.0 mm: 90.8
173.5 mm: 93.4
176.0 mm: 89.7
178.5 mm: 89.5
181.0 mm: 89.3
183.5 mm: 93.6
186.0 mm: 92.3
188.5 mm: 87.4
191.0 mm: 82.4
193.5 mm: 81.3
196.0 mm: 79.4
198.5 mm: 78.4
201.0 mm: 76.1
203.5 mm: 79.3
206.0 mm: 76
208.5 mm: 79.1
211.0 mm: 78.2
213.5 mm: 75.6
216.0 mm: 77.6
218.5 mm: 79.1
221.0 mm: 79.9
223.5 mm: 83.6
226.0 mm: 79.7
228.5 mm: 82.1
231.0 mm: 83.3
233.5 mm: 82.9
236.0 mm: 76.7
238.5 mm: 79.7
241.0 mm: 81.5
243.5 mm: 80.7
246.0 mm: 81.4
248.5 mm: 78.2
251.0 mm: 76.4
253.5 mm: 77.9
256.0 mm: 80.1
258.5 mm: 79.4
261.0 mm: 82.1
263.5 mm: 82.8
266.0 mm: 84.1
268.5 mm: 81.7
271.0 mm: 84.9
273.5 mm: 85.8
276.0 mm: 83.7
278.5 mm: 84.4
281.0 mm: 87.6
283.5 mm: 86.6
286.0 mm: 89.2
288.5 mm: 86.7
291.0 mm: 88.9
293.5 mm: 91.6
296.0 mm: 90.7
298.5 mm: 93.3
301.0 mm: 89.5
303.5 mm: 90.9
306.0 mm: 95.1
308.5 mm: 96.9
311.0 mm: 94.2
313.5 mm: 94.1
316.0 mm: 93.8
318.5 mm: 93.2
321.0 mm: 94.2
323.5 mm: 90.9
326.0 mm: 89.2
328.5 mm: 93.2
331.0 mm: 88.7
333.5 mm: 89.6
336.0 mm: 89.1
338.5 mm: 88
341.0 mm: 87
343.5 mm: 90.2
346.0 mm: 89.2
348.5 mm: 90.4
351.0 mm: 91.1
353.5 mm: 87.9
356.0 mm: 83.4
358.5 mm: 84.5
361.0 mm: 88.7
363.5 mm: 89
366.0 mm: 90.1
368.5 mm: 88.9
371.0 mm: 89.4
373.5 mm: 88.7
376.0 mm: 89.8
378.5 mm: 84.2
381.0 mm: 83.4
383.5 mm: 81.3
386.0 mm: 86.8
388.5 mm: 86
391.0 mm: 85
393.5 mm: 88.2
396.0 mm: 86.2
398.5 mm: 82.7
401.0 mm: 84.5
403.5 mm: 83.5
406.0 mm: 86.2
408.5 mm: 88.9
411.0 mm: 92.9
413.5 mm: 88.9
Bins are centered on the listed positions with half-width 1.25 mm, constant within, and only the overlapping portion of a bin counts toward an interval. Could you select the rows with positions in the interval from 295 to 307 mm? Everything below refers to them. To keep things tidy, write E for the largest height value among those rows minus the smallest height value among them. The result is 5.6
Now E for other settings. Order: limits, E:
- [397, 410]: 6.2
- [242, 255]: 5.0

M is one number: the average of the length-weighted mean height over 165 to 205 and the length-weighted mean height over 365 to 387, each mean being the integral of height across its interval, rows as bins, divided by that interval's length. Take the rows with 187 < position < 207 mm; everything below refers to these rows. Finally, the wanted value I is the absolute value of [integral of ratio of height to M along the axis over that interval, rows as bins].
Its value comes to 18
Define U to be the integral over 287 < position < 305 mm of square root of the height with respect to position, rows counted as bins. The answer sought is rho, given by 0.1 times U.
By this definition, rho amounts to 17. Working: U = 171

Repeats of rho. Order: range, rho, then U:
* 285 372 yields 83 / 827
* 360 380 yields 19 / 188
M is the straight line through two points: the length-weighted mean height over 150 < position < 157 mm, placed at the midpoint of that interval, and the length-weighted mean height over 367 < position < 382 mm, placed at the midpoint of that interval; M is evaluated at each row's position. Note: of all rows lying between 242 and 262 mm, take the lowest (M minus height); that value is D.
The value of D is 12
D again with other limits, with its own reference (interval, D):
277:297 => 1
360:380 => -2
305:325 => -5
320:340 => -3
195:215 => 19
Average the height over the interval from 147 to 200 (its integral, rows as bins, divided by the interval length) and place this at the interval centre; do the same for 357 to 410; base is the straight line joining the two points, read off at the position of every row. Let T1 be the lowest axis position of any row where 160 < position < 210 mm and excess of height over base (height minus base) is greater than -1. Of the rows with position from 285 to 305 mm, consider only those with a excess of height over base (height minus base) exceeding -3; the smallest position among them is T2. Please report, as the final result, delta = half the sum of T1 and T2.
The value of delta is 223.5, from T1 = 161.0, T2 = 286.0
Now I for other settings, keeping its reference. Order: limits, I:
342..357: 15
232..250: 17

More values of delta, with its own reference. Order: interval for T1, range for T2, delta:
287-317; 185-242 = 238.5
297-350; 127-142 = 213.5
